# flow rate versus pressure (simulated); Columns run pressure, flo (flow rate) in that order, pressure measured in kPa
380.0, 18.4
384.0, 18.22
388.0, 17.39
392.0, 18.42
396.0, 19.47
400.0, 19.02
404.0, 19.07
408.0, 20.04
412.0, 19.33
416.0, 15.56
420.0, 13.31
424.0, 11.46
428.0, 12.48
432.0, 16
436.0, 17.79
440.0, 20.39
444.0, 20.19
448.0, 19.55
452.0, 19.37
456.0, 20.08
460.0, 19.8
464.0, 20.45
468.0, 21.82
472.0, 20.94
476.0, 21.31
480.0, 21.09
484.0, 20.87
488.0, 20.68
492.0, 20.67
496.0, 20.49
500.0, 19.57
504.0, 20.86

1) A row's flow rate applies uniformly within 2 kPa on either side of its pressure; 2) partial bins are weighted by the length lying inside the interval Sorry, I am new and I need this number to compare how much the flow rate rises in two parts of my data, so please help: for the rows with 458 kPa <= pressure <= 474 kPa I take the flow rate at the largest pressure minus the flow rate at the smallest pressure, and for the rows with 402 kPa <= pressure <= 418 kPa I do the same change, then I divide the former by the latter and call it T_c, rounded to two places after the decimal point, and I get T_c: -0.32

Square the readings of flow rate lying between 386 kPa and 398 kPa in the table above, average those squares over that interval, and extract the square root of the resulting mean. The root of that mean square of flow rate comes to 18.4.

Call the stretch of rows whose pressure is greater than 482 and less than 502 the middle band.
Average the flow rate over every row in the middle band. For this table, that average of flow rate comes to 20.5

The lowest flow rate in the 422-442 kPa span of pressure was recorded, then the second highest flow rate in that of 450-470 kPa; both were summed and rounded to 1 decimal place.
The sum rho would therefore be 31.9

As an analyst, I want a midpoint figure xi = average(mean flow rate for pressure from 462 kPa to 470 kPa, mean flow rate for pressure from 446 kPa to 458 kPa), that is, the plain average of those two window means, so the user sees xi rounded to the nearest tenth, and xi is 20.4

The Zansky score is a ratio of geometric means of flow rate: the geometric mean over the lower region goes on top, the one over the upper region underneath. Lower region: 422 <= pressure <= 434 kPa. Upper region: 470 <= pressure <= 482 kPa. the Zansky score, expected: 0.62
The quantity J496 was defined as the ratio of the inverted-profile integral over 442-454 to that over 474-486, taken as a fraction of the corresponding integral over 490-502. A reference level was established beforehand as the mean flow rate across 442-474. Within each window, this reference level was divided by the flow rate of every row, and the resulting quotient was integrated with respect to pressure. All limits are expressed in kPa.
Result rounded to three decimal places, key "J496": 0.089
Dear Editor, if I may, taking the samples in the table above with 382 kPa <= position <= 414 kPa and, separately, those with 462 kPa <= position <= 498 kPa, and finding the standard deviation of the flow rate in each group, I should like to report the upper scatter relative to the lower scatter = 0.53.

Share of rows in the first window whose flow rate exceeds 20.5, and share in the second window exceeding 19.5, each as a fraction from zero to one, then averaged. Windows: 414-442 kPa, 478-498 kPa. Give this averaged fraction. 0.50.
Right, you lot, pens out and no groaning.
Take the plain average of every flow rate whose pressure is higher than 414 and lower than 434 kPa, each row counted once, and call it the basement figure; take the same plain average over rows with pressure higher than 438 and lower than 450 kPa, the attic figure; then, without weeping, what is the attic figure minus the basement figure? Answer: 6.3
